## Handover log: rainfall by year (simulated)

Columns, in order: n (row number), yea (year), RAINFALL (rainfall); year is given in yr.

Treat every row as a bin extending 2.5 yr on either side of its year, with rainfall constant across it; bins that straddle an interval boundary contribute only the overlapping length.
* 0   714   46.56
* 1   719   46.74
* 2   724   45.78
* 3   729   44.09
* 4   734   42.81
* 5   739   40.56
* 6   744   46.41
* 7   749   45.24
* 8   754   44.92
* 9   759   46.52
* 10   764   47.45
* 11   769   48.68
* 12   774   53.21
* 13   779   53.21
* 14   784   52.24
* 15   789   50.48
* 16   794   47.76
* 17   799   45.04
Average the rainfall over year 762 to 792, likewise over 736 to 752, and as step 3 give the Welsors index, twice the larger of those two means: 102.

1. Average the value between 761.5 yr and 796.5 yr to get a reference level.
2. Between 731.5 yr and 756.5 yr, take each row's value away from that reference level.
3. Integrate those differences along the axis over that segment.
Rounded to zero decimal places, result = 161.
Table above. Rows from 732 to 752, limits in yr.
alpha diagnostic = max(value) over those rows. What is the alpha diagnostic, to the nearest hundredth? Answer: 46.41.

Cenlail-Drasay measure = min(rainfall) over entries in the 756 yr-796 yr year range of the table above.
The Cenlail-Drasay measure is 46.52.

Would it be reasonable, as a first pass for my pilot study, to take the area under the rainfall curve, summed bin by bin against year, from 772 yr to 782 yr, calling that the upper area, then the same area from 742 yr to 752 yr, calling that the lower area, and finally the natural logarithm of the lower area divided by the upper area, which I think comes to -0.15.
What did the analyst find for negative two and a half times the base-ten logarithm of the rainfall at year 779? -4.31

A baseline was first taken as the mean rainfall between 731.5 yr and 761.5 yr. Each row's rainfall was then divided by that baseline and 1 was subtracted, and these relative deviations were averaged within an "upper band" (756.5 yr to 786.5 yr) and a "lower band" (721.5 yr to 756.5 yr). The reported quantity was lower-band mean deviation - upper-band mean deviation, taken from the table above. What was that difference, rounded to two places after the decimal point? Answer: -0.13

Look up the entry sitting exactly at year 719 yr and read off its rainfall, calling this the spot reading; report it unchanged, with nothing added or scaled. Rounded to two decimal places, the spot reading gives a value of 46.74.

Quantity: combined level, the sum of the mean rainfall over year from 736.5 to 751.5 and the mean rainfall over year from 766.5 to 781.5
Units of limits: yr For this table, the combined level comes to 95.8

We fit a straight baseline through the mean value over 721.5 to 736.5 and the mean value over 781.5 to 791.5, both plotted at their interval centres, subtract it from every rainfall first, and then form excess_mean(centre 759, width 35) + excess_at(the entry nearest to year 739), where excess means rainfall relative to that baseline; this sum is -5.4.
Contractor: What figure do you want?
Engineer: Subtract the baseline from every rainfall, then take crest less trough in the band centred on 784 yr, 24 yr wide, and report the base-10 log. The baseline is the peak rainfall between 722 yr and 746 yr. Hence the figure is 0.736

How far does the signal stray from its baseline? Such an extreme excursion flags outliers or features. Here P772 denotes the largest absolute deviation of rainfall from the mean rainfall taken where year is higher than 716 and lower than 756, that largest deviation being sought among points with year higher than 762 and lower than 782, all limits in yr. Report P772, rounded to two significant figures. 8.6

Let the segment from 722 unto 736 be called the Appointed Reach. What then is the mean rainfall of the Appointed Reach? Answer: 44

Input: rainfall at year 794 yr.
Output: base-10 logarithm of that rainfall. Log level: 1.68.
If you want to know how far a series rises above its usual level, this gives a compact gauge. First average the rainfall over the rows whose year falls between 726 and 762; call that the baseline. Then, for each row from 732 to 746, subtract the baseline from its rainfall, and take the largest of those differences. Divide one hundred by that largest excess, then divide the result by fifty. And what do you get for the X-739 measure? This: 1.0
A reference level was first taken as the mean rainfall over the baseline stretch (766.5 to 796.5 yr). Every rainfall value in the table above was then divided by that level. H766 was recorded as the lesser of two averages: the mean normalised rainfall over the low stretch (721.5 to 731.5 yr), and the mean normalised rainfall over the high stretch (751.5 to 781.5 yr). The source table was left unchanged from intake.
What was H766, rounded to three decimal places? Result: 0.882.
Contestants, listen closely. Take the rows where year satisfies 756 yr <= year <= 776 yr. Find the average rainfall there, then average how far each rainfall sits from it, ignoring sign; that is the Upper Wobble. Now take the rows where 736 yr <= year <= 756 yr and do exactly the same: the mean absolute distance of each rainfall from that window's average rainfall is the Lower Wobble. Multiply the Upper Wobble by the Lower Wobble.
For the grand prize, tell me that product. 4.0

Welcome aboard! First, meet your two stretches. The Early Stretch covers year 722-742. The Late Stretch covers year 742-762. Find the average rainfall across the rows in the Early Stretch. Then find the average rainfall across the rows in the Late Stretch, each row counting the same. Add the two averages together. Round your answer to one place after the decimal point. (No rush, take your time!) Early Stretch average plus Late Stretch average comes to 89.1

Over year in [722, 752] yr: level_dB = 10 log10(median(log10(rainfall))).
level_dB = 2.17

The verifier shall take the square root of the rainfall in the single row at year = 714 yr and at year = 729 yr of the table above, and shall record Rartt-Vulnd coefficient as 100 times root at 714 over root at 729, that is 103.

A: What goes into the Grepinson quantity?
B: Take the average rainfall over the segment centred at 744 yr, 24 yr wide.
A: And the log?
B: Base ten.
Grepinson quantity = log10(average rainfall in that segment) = 1.643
